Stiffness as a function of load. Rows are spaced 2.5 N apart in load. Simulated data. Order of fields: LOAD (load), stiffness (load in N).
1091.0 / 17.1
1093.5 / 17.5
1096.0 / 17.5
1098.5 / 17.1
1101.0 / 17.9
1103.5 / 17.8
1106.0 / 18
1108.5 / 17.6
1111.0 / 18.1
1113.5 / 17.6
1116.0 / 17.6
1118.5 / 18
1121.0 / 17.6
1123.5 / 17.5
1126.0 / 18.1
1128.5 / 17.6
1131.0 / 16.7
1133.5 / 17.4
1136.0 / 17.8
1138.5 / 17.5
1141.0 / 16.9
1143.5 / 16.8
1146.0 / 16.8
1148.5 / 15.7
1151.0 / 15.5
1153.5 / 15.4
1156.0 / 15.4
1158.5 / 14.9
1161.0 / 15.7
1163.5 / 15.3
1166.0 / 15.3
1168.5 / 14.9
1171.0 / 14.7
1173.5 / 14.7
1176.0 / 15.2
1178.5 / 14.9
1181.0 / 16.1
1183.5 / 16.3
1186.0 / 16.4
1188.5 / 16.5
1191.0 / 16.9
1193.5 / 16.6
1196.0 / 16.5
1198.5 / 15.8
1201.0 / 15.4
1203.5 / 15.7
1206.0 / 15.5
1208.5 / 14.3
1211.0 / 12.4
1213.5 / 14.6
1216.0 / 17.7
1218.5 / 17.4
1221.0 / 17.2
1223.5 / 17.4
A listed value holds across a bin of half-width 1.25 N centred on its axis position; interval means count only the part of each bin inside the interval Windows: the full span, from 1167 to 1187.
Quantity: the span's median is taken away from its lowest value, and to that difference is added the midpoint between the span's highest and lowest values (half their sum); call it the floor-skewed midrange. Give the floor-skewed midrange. 15.2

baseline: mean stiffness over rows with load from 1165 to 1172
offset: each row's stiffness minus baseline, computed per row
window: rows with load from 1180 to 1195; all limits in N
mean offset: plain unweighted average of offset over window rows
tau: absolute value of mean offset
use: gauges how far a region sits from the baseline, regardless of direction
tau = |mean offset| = 1.5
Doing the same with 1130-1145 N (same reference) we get 2.2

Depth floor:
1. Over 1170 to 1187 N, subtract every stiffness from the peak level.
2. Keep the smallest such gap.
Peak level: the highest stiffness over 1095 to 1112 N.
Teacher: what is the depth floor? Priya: 1.7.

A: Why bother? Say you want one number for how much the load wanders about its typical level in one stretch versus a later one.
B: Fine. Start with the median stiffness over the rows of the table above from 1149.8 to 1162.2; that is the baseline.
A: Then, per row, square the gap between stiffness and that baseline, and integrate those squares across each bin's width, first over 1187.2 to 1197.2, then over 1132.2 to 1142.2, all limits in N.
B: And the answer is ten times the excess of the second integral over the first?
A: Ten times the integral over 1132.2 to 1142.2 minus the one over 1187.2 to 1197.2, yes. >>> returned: 258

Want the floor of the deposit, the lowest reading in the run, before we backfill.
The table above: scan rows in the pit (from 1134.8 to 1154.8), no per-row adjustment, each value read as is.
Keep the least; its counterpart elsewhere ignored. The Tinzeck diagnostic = 15.4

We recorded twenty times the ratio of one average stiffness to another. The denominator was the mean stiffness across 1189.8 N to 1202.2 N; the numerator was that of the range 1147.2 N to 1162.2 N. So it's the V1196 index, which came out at 19.0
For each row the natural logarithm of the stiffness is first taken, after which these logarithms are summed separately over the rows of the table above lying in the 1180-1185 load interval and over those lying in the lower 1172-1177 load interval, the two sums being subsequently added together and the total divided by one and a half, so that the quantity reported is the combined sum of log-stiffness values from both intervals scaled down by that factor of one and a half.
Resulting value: 7.32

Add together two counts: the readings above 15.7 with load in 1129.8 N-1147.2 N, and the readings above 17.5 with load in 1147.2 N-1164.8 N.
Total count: 7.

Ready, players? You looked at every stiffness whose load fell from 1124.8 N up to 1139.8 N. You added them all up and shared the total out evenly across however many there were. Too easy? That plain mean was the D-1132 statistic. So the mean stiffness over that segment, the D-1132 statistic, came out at 17.5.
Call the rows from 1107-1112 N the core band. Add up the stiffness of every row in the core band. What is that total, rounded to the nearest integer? 36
